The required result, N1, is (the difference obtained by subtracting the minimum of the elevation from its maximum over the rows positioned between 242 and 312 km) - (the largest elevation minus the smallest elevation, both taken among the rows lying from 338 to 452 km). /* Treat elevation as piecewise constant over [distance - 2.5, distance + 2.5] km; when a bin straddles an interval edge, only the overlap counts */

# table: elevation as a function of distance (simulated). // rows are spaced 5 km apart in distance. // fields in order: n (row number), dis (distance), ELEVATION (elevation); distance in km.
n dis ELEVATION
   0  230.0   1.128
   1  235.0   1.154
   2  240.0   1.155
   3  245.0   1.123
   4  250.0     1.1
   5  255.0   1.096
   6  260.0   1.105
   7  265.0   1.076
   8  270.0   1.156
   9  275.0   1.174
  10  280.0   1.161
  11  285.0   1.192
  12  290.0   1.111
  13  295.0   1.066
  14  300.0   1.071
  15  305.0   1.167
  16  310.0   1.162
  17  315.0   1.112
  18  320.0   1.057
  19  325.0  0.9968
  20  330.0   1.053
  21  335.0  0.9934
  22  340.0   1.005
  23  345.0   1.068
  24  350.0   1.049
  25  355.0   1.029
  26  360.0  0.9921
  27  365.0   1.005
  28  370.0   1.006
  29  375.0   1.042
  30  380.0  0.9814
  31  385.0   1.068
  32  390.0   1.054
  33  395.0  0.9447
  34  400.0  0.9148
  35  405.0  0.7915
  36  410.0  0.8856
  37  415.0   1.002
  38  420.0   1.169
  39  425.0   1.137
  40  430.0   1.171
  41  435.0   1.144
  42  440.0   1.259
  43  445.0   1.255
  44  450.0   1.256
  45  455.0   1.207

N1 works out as -0.34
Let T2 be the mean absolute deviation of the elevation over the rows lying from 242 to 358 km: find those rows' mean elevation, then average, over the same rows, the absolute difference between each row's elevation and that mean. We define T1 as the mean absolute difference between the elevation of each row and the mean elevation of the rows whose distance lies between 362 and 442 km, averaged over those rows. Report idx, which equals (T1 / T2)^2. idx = 4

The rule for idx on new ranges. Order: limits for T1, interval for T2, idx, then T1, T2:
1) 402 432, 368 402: 8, 0.133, 0.047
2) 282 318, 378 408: 0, 0.041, 0.075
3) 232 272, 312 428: 0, 0.026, 0.058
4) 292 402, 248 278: 2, 0.047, 0.031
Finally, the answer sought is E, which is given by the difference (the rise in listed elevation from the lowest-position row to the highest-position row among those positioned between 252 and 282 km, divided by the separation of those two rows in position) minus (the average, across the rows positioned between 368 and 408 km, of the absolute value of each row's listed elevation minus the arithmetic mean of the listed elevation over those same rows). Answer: -0.07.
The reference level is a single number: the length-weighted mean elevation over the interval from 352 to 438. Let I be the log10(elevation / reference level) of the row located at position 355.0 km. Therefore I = 0.00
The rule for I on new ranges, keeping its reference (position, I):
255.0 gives 0.03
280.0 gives 0.06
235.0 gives 0.05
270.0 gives 0.05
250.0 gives 0.03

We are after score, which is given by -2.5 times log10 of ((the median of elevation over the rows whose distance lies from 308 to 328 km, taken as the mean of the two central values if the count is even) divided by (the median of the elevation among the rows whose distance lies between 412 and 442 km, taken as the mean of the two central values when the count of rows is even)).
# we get 0.07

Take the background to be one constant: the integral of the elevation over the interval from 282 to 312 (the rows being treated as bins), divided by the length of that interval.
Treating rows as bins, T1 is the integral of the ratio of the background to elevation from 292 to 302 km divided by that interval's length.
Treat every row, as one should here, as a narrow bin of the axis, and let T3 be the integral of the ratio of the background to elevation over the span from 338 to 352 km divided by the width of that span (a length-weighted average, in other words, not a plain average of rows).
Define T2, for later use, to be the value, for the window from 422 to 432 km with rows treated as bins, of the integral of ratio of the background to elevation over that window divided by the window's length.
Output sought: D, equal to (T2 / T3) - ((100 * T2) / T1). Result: -92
